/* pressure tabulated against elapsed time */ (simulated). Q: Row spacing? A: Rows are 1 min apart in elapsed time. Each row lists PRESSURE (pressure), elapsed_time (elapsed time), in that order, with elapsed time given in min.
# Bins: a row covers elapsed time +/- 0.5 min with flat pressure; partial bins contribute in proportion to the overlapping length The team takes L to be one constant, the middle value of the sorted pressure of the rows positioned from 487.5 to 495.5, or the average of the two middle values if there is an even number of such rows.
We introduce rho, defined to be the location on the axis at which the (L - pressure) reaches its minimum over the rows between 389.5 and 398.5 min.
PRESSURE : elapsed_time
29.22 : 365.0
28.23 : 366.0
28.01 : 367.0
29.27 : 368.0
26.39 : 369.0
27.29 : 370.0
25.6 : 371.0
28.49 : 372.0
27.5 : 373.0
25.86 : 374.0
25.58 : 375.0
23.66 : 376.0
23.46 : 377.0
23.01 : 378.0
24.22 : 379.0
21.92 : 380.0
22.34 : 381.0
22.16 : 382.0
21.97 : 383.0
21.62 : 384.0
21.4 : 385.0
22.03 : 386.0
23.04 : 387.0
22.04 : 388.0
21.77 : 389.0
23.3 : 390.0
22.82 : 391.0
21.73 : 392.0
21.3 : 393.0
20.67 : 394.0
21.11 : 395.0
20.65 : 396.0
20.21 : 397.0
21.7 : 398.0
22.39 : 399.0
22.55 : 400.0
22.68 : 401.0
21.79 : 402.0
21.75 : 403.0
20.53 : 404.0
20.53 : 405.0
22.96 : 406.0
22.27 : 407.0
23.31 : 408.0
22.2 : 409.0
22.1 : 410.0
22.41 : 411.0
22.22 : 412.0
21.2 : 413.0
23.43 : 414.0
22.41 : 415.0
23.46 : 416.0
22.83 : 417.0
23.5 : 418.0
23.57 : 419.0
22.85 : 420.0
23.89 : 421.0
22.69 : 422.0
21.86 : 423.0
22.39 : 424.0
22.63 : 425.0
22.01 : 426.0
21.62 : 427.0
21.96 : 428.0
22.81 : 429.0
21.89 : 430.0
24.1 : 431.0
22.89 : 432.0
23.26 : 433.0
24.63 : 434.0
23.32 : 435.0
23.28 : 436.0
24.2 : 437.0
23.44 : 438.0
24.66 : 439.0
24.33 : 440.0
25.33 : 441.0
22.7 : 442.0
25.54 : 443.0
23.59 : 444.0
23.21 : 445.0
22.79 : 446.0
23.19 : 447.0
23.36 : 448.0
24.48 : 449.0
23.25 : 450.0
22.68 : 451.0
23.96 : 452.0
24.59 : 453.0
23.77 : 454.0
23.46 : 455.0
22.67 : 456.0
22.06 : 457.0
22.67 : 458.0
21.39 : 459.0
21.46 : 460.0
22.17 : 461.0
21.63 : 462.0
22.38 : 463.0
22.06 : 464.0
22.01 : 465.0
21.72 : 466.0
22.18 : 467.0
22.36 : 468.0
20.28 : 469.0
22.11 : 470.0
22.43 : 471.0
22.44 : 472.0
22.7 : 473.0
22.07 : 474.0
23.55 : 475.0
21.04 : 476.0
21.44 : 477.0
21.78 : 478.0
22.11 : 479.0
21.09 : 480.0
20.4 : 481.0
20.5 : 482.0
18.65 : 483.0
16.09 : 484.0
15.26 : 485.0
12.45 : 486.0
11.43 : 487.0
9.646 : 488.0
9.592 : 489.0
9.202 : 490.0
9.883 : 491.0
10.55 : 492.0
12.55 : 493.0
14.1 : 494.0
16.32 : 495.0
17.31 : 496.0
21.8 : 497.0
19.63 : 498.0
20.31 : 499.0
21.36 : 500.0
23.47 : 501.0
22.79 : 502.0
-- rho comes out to 390.0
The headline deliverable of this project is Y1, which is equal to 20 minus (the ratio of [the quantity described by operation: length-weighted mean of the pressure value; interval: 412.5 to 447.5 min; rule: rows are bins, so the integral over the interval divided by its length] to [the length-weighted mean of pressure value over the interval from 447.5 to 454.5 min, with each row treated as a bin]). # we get 19.0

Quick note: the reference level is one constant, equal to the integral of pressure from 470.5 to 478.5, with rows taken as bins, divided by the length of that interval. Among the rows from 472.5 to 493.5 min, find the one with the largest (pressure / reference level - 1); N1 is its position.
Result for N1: 475.0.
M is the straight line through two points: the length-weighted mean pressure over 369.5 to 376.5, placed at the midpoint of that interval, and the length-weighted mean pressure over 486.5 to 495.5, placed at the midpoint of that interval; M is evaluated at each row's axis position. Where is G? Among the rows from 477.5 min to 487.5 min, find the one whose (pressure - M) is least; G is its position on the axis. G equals 487.0 min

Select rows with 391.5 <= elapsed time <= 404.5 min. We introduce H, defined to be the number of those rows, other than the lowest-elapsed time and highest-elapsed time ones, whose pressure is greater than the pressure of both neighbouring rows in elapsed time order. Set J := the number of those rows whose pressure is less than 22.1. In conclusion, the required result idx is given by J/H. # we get 5.0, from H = 2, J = 10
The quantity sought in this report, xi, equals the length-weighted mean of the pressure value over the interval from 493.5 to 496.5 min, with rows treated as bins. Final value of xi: 16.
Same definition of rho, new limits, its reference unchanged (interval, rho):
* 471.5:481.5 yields 475.0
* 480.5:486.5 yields 482.0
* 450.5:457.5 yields 453.0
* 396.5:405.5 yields 401.0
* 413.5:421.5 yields 421.0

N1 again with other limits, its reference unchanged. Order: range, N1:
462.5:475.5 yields 475.0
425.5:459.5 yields 443.0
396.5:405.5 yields 401.0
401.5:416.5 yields 416.0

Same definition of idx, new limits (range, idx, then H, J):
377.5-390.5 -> 2.3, 3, 7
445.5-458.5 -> 0.5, 2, 1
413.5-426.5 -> 0.5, 4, 2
